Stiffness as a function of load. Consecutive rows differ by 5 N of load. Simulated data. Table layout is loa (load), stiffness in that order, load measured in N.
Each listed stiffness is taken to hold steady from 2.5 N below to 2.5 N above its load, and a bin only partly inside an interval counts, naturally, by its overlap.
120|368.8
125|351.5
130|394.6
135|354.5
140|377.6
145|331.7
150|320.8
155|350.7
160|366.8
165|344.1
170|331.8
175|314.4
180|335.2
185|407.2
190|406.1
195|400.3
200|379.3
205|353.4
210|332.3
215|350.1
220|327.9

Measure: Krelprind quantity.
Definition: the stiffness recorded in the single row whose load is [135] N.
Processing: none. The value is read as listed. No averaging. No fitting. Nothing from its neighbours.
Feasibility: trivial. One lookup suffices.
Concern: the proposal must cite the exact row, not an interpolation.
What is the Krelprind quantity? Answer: 354.5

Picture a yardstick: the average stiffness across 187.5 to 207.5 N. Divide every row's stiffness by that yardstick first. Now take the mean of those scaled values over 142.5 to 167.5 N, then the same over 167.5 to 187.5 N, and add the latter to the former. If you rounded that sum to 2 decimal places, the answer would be 1.79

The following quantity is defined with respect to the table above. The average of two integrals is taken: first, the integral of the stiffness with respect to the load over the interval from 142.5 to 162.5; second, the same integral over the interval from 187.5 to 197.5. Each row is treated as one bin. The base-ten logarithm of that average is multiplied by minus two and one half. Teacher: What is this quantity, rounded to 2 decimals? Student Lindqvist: -9.34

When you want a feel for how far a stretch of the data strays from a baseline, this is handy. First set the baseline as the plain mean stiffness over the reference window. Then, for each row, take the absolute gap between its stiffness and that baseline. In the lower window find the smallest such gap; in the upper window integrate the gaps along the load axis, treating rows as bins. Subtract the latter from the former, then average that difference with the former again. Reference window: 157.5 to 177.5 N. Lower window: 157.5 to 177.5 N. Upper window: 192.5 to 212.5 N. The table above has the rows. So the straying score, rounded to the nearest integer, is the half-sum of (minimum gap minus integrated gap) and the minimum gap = -301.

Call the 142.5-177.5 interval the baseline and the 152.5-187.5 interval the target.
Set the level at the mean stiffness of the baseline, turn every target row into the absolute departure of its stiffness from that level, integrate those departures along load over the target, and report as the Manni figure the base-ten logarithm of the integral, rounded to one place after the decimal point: 2.9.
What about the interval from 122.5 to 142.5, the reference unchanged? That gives 2.8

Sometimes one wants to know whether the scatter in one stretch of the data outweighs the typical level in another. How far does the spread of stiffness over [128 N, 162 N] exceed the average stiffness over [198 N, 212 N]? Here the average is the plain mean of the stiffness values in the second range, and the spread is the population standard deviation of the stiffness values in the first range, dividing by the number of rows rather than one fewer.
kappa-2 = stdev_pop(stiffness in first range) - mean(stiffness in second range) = -331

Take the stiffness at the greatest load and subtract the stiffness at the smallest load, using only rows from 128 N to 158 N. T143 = -44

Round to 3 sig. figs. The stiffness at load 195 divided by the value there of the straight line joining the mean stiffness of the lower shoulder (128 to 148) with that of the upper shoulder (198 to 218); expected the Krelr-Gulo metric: 1.13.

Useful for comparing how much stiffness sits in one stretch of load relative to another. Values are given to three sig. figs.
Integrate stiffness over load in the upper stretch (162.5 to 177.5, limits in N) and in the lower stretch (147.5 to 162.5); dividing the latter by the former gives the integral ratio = 1.05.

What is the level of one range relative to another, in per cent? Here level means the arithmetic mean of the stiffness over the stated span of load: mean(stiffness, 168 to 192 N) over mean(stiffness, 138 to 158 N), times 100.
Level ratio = 104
